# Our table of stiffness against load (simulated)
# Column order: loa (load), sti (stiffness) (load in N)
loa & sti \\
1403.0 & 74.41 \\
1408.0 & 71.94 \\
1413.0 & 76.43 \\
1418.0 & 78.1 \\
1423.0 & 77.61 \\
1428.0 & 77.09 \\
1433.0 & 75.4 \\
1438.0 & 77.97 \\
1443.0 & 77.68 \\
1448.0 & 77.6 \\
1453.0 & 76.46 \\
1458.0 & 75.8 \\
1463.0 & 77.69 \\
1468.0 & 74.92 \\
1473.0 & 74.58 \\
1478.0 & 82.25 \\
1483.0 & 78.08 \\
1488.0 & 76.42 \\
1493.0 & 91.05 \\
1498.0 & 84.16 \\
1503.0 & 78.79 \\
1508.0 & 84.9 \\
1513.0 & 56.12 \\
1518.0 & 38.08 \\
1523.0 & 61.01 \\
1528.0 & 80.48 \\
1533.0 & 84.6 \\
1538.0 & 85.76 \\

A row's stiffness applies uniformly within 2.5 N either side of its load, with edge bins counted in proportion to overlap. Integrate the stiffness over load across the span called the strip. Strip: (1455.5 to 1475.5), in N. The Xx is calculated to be 1515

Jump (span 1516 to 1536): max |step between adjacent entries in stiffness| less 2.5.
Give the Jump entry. 20.4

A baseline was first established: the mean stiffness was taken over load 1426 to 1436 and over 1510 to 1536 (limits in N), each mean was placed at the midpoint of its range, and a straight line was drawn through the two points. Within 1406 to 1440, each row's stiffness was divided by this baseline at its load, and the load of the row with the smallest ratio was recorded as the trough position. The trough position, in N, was 1408.0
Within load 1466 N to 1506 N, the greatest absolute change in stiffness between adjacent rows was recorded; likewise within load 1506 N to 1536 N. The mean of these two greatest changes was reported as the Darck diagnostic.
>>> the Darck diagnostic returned 22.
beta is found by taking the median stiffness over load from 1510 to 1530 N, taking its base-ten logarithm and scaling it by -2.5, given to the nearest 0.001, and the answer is -4.419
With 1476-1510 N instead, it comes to -4.788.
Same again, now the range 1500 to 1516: -4.741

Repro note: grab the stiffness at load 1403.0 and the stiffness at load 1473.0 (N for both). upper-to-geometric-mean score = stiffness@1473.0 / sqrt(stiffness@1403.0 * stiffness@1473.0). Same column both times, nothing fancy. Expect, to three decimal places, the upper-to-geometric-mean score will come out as 1.001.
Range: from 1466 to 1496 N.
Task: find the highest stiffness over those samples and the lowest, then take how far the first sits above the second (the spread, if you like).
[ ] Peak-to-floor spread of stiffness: 16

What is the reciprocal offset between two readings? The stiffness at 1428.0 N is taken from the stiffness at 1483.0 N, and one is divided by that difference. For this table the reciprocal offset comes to 1.0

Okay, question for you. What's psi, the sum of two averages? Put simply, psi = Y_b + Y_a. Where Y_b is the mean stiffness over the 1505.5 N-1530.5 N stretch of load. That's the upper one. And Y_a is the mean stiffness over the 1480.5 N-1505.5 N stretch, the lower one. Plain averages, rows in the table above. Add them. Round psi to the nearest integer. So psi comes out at 146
